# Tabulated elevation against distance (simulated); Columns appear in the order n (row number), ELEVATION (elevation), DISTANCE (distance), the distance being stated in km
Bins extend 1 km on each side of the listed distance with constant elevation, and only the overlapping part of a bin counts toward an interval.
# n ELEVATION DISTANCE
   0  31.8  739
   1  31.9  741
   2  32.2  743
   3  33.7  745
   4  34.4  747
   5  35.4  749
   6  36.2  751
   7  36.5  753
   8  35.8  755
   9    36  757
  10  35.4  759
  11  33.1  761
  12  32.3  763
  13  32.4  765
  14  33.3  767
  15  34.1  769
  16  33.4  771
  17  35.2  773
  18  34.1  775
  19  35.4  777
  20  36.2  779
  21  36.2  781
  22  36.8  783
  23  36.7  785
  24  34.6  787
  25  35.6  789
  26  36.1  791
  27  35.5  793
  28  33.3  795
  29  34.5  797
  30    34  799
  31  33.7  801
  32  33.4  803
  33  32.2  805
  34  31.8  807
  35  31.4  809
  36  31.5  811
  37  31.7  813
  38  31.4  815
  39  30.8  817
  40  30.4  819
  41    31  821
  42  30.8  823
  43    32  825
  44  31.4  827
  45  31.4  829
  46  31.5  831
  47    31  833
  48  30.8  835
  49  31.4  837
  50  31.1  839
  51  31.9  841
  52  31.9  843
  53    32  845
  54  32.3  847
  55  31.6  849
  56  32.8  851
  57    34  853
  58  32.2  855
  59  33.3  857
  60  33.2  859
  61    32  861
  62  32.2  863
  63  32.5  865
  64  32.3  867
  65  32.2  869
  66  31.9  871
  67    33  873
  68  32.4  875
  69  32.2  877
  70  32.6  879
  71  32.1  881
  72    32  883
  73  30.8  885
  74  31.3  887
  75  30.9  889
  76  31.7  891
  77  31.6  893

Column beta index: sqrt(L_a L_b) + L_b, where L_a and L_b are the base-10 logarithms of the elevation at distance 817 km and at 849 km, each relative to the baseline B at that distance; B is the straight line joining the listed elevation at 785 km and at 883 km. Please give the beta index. 0.012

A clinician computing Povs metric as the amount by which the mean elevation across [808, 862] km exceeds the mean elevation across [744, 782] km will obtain -3.0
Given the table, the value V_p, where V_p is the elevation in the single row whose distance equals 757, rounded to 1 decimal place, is 36.0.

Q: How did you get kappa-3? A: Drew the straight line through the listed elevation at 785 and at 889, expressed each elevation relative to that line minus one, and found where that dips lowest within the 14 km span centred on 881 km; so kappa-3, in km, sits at 885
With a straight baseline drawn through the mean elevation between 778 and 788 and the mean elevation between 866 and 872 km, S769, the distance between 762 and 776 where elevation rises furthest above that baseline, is 773 km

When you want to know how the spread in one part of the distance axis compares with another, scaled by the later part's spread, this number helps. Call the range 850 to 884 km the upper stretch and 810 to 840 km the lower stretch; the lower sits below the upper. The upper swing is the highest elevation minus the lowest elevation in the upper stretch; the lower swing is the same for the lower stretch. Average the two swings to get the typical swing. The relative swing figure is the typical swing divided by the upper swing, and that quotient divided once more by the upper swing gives 0.42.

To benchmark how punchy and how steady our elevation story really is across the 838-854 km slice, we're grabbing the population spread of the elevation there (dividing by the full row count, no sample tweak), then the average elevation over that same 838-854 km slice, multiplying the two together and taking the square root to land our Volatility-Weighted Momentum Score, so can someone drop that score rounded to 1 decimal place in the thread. 5.1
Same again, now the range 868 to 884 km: 3.3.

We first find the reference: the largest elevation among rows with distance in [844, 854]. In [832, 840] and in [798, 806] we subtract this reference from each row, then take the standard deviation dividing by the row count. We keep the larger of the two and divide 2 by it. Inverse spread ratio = 2.9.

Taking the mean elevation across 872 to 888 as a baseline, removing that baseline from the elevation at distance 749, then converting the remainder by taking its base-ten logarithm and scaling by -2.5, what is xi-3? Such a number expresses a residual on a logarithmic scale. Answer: -1.3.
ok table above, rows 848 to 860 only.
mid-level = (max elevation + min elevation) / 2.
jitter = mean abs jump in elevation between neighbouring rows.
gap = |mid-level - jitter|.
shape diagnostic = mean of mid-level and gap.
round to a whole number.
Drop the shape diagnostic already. 32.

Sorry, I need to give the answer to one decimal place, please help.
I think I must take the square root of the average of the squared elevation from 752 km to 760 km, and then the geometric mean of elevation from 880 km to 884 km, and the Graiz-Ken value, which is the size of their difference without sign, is 3.9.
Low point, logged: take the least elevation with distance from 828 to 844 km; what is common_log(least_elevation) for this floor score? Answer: 1.49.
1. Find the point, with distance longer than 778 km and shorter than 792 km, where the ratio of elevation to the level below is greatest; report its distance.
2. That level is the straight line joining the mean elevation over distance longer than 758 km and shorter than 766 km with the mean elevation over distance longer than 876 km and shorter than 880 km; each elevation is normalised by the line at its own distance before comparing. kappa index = 783 km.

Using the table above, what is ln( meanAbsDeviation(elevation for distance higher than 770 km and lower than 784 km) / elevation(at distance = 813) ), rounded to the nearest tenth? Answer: -3.5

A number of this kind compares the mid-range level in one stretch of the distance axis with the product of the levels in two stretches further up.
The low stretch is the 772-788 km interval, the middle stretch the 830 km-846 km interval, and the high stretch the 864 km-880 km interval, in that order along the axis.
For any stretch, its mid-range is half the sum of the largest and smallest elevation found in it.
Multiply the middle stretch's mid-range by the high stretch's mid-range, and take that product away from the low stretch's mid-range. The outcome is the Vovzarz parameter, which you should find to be -983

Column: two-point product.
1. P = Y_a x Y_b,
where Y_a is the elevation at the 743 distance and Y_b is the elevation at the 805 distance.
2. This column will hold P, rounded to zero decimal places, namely 1037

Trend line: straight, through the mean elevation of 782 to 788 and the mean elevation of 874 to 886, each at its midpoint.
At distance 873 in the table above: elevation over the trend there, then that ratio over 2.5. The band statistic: 0.409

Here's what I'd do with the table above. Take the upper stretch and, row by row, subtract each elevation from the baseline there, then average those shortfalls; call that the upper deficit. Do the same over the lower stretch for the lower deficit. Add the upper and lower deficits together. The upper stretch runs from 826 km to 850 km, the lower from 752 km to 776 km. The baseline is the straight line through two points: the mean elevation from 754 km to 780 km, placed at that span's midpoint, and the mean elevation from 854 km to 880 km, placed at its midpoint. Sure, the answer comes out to 1.6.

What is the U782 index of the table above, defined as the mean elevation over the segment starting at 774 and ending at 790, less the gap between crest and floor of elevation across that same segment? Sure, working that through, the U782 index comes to 33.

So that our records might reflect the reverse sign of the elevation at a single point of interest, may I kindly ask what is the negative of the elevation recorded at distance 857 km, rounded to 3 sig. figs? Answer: -33.3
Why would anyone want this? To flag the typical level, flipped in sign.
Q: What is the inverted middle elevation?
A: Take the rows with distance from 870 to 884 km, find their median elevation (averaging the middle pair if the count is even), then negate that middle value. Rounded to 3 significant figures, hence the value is -32.2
